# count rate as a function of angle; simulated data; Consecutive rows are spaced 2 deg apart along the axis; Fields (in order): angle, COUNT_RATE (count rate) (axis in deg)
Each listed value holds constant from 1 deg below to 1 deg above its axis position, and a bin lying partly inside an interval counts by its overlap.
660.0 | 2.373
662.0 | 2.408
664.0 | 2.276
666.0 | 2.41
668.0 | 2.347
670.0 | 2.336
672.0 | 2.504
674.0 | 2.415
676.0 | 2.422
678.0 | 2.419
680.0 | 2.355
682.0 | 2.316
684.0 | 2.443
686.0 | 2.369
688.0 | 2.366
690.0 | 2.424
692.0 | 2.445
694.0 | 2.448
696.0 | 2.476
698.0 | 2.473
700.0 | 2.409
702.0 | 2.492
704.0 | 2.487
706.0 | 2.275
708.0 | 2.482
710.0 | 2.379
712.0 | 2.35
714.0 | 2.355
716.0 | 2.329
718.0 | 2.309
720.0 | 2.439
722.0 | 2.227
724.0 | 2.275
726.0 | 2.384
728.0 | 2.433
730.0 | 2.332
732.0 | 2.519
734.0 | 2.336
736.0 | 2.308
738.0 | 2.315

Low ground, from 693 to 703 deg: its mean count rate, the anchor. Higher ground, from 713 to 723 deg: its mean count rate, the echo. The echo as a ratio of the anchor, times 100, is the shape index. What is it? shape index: 95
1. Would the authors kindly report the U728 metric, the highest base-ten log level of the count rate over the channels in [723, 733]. 0.401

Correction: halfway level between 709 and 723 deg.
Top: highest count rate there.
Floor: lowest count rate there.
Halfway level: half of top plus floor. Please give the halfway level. 2.33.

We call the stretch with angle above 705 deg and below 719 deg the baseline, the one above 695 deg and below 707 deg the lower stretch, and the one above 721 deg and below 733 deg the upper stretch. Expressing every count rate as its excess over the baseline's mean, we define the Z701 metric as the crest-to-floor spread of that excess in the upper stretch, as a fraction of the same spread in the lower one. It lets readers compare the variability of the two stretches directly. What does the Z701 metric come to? 1.3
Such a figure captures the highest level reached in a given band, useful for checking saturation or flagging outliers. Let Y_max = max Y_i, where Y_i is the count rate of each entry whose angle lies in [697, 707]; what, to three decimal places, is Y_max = 2.492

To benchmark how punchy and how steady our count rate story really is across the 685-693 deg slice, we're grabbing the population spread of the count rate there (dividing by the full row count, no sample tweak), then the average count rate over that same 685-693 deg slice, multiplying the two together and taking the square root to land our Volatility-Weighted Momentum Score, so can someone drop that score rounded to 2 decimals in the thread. 0.29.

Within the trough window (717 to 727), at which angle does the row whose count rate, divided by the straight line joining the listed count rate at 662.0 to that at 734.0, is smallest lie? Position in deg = 722.0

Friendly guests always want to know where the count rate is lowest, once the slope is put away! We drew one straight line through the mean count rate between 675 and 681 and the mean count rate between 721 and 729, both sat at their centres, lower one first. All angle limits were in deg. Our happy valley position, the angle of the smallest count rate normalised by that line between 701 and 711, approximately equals 706.0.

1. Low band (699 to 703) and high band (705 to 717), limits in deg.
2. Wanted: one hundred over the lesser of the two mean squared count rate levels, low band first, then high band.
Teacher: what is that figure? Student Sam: 17.9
